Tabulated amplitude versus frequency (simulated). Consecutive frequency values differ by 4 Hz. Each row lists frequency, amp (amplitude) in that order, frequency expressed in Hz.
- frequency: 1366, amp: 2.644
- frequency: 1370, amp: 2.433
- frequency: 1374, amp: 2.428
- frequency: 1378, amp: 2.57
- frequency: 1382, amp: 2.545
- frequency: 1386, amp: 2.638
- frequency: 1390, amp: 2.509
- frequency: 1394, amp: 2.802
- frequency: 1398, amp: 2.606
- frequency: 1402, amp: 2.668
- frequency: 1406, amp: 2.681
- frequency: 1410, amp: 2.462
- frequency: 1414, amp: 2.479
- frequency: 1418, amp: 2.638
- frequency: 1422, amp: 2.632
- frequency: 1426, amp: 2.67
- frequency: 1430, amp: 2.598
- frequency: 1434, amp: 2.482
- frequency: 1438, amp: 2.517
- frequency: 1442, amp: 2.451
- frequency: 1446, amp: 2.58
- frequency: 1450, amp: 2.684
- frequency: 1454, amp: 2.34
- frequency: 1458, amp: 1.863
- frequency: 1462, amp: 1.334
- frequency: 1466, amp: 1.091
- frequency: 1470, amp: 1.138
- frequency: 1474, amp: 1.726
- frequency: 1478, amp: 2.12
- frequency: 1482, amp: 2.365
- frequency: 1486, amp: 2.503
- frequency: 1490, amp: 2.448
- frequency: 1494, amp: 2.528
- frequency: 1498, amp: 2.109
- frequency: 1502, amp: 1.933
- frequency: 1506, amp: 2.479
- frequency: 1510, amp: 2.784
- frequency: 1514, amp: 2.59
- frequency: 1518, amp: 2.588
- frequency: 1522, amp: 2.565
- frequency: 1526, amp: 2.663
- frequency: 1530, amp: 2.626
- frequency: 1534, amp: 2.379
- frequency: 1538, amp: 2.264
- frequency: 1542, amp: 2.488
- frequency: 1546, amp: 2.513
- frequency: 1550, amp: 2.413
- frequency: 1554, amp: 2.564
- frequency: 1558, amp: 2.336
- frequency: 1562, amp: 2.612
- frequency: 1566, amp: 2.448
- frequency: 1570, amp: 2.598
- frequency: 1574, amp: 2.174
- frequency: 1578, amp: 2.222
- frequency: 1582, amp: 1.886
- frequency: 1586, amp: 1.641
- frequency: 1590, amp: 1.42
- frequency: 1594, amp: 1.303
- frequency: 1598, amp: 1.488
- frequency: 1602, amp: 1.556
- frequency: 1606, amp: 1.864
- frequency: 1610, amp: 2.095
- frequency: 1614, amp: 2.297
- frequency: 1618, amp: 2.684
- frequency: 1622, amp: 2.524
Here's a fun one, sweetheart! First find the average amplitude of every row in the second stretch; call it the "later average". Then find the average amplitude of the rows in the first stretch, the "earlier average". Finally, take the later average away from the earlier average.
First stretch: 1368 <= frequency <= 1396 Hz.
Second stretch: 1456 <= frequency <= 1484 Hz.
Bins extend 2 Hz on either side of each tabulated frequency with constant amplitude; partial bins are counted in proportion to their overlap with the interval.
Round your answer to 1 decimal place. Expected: 0.9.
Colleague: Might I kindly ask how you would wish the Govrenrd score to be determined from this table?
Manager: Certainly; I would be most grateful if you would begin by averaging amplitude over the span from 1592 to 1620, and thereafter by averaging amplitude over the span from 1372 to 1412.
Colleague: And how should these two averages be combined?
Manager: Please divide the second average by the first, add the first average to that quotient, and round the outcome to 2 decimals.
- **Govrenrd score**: 3.26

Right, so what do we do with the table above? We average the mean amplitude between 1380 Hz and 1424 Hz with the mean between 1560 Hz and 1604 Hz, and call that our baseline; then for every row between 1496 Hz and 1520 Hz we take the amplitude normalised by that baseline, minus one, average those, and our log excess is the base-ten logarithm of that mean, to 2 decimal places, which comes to -1.21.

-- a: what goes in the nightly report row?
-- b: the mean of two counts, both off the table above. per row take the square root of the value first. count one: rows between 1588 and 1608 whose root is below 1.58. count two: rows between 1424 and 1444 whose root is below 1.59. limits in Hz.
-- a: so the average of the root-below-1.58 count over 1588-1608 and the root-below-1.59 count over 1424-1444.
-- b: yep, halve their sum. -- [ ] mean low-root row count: 4.0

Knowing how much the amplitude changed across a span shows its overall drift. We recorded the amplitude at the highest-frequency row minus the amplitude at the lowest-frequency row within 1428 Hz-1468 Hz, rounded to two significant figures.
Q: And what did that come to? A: -1.5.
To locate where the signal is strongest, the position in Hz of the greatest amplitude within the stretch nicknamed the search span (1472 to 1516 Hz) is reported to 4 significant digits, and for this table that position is 1510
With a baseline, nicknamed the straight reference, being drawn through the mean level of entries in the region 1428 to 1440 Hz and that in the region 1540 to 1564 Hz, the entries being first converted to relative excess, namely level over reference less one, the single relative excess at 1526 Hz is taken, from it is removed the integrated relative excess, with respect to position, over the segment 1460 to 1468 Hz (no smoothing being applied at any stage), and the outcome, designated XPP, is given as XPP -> 4.2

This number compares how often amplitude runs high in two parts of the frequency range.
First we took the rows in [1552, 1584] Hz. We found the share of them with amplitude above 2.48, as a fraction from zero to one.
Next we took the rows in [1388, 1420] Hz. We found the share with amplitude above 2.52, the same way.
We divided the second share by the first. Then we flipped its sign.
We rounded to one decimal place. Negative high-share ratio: -1.7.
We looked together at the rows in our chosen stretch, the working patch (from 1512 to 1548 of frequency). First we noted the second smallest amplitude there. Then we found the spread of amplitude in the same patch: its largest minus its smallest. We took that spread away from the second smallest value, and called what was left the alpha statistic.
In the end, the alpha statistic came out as 2.0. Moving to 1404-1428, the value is 2.3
